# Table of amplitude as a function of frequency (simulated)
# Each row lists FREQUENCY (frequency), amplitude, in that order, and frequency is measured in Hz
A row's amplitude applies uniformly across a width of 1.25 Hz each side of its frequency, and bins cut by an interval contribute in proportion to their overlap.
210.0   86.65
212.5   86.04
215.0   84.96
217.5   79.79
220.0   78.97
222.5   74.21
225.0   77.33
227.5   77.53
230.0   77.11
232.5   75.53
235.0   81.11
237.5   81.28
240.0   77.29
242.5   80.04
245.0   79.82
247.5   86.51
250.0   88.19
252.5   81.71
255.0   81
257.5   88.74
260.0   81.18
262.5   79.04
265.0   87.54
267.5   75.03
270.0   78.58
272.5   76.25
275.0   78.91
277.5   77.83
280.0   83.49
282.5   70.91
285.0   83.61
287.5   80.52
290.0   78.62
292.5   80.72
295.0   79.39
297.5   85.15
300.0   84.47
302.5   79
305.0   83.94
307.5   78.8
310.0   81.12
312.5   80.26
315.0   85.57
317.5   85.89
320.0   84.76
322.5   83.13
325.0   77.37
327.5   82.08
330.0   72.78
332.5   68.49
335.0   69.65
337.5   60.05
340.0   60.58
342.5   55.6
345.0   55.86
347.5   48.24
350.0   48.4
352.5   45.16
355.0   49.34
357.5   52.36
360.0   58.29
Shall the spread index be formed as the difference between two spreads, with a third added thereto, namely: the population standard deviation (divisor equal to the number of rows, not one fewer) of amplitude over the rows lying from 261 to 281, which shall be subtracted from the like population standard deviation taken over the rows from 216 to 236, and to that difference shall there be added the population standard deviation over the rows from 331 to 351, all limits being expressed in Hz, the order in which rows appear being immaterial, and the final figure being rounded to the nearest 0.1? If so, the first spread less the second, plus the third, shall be 5.8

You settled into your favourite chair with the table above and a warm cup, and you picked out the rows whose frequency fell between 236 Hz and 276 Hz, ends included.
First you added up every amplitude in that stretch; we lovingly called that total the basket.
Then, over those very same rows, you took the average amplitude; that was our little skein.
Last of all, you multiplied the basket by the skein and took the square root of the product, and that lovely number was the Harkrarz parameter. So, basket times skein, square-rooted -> 325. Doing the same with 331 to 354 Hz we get 171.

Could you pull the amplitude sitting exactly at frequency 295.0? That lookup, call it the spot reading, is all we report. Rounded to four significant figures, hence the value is 79.39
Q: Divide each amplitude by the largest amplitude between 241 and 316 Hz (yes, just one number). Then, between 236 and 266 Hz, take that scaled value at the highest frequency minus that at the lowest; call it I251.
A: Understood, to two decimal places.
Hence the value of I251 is 0.07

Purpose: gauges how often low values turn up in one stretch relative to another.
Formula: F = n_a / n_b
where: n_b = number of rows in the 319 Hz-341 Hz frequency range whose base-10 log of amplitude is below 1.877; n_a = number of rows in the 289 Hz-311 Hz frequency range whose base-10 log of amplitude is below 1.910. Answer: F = 1.2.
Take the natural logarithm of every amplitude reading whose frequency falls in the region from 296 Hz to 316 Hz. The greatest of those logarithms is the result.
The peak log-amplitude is 4.45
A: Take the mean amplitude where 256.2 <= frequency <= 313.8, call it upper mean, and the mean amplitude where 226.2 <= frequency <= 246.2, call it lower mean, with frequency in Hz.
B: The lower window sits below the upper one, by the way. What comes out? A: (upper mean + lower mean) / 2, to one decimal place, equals 79.6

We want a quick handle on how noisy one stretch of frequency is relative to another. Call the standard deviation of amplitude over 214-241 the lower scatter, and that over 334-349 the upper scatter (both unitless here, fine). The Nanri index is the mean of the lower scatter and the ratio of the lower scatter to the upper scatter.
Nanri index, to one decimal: 1.7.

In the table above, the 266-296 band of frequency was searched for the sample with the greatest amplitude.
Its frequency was 285.0 Hz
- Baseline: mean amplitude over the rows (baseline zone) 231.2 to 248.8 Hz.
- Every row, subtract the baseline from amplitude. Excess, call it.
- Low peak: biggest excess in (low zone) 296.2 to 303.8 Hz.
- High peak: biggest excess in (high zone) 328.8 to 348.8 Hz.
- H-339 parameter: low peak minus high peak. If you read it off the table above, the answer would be 12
